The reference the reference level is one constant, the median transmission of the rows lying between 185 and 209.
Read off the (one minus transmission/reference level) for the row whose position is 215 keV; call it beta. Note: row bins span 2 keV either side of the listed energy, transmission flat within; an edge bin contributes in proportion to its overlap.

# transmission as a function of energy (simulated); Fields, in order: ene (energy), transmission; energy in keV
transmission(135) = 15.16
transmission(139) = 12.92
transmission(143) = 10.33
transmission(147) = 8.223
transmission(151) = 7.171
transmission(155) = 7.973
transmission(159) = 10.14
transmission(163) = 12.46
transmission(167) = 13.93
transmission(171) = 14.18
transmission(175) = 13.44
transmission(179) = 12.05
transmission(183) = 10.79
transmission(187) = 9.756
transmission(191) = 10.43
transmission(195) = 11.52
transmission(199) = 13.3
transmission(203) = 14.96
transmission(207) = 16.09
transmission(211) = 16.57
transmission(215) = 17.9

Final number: -0.44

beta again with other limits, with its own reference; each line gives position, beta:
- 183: 0.13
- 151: 0.42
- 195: 0.07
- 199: -0.07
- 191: 0.16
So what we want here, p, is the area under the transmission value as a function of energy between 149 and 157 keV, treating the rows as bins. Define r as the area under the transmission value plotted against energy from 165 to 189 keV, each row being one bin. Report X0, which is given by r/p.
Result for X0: 4.9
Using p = 61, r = 297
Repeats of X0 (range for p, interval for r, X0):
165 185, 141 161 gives 0.7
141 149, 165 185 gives 3.5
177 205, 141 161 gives 0.5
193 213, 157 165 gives 0.3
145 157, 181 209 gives 3.7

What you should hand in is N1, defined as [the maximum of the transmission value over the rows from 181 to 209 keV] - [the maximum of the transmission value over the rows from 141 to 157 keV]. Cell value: 5.8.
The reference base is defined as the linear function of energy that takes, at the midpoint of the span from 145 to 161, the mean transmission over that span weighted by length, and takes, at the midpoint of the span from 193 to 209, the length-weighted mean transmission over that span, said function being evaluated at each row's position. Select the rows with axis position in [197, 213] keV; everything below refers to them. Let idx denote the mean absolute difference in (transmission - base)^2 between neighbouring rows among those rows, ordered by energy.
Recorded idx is 0.6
